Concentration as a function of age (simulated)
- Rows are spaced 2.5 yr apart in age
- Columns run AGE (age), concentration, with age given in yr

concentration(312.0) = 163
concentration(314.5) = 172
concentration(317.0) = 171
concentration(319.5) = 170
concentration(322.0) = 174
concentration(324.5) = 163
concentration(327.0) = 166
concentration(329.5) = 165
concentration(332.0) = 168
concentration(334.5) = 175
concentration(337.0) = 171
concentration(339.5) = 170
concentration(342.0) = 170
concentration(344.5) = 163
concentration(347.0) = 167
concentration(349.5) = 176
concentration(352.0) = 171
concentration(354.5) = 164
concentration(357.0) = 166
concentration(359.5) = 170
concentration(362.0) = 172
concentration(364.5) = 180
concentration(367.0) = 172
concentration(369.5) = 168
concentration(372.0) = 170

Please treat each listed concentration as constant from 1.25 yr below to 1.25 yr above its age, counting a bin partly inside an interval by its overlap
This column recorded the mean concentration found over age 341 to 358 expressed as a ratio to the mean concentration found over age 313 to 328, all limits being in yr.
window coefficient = 0.99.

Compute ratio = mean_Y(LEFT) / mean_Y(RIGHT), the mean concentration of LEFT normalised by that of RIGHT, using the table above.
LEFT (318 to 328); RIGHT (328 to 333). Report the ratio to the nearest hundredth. 1.01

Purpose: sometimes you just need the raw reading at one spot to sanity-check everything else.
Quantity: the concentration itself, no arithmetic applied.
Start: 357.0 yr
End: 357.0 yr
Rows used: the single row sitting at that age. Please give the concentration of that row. 166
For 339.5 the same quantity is 170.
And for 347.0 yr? 167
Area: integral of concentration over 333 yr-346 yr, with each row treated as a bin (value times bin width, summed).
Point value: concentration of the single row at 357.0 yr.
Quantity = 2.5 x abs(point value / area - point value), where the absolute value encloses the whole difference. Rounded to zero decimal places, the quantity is 415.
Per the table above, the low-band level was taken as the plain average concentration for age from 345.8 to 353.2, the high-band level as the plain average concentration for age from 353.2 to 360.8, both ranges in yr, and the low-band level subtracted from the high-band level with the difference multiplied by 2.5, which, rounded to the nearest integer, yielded -12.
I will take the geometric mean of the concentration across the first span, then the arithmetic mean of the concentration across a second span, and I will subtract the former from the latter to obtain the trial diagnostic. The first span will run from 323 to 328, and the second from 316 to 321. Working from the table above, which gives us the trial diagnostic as 6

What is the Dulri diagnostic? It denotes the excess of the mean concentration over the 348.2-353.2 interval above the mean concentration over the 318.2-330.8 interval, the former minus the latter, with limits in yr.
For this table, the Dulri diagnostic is 6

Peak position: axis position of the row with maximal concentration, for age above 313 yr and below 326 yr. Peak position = 322.0 yr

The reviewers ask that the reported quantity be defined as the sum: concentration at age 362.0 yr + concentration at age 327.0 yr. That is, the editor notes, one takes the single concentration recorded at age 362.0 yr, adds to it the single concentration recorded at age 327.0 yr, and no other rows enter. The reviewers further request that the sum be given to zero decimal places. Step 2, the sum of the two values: 338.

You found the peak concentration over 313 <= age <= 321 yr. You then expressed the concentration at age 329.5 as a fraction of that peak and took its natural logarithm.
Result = -0.042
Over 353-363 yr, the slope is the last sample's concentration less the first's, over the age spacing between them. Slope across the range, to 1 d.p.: 1.1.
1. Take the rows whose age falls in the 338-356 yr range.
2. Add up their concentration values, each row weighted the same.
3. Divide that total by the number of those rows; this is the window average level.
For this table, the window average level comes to 169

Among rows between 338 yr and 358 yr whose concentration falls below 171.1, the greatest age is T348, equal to 357.0 yr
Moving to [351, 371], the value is 369.5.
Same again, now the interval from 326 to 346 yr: 344.5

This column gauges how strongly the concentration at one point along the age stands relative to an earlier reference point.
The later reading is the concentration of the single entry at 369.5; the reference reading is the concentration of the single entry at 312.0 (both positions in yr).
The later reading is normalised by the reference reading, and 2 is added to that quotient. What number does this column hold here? 3.03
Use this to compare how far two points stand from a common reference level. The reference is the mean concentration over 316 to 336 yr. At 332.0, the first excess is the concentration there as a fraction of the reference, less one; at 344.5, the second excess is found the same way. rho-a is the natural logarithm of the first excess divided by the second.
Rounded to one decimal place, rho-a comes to -1.8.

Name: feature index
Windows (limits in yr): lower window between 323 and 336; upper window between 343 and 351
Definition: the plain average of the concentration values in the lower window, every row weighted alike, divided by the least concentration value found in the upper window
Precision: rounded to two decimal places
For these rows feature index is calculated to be 1.03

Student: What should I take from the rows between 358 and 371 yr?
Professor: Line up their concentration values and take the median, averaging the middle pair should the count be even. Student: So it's 172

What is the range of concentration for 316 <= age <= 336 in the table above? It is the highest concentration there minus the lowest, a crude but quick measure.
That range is 12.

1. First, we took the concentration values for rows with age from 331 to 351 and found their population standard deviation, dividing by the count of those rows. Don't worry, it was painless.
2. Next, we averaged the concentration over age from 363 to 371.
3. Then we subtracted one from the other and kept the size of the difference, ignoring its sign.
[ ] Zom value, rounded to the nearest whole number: 169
